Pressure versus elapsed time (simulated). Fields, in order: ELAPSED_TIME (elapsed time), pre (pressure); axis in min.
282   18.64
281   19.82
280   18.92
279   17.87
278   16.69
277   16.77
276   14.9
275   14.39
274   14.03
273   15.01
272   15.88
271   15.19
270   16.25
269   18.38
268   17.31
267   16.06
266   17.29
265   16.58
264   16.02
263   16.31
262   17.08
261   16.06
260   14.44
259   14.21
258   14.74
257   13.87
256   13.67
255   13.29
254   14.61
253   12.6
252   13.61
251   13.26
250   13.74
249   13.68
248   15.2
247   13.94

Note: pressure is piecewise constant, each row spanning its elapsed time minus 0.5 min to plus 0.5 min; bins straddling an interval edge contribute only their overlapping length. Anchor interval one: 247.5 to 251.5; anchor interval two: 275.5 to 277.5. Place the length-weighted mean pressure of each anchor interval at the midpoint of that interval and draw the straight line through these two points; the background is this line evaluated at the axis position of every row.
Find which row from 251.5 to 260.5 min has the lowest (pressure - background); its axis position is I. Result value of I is 253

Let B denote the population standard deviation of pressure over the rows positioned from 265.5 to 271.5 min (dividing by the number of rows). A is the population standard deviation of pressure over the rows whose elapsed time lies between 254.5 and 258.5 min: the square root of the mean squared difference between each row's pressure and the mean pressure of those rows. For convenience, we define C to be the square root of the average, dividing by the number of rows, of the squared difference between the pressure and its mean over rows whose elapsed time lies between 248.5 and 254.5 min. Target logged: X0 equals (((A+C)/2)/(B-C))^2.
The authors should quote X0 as 2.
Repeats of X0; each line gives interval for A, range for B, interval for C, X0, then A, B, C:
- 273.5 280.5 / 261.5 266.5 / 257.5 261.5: 24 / 1.7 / 0.5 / 0.72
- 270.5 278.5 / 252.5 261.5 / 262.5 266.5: 2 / 0.9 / 0.9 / 0.47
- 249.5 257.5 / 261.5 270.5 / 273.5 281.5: 1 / 0.5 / 0.7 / 1.99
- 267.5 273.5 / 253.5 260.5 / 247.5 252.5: 26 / 1.2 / 0.5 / 0.67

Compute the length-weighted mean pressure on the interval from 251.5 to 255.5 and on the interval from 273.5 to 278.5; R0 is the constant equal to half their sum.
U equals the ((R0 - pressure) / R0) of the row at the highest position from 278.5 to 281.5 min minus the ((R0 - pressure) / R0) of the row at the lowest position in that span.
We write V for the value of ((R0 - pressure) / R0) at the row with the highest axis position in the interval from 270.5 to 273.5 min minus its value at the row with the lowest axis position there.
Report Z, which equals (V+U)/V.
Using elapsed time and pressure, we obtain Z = -9.8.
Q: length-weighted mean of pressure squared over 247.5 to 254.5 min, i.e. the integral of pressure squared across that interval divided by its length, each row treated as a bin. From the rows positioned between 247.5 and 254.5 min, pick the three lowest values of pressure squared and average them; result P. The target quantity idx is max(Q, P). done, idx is 191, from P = 173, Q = 191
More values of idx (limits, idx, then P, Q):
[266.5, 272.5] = 274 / 247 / 274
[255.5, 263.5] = 228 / 194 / 228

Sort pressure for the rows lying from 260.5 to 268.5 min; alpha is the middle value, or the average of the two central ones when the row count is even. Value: 16.4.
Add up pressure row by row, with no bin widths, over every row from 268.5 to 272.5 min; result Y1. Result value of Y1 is 66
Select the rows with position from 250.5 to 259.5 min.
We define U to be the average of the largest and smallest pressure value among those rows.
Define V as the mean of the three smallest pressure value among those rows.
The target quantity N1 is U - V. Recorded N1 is 0.62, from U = 13.7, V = 13.05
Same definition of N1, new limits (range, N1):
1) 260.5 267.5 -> 0.61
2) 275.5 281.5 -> 1.24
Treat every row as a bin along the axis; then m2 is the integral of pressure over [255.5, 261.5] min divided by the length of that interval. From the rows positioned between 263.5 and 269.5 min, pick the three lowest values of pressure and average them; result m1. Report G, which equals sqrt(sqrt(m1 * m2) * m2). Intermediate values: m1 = 16.2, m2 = 14.5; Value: 14.9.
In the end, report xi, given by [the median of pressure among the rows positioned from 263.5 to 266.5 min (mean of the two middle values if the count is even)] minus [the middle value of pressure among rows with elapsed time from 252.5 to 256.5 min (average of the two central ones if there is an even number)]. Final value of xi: 3.1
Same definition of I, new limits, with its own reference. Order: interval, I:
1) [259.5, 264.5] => 260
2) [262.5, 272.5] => 271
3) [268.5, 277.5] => 274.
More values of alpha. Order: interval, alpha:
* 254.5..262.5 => 14.3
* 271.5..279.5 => 15.4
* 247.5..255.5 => 13.6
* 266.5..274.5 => 16.0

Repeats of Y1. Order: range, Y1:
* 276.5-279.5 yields 51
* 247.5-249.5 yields 29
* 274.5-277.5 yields 46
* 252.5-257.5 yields 68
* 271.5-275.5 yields 59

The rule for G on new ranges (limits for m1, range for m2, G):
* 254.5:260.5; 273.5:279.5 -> 15.2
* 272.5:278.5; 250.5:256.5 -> 13.7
